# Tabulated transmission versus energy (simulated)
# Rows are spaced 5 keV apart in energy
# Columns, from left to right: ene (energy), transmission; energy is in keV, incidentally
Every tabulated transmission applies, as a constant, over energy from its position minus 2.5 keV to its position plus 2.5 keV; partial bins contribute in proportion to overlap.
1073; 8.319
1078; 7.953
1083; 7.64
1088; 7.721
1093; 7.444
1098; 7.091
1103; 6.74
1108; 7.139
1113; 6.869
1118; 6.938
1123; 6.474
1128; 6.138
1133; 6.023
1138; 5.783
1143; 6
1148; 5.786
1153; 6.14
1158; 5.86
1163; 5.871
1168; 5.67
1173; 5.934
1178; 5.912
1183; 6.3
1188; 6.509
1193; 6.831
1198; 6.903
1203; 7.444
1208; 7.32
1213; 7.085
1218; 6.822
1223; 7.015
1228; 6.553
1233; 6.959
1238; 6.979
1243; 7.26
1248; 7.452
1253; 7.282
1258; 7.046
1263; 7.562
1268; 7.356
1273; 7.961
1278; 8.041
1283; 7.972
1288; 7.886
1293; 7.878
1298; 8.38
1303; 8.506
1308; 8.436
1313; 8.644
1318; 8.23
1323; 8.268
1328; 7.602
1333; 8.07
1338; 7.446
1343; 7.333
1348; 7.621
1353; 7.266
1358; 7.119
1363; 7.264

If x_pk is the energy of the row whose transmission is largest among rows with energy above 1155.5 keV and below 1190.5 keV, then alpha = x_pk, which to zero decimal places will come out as 1188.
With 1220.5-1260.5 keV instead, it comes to 1248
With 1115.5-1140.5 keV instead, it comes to 1118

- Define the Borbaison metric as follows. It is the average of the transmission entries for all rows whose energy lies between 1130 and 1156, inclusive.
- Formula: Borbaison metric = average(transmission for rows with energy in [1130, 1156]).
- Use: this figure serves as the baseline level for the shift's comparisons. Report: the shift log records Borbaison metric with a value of 5.95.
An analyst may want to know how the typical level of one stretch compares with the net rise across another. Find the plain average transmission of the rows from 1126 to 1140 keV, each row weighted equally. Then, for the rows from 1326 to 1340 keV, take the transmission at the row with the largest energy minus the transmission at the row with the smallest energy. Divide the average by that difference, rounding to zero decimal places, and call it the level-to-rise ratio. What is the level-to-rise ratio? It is -38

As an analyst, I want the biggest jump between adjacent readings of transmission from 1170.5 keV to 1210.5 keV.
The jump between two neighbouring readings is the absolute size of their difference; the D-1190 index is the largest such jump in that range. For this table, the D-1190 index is 0.54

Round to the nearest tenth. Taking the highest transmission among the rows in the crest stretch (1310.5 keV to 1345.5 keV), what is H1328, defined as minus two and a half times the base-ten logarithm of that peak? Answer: -2.3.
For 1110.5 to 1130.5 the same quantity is -2.1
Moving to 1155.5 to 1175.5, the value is -1.9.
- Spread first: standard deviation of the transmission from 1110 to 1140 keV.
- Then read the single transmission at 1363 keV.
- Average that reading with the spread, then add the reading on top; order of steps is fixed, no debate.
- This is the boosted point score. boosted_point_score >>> 11.1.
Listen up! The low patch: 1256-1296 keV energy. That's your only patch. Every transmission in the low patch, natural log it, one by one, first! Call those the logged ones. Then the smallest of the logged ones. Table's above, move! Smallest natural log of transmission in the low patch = 1.95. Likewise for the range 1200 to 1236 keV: 1.88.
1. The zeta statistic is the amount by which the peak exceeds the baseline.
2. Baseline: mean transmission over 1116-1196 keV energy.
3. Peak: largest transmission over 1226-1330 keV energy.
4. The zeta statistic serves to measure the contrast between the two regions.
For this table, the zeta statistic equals 2.5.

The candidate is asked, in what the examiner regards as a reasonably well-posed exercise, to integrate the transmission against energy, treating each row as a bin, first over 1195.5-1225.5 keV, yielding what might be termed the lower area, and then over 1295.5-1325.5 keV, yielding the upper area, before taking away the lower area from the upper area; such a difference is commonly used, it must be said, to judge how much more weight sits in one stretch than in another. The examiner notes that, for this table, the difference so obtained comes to 39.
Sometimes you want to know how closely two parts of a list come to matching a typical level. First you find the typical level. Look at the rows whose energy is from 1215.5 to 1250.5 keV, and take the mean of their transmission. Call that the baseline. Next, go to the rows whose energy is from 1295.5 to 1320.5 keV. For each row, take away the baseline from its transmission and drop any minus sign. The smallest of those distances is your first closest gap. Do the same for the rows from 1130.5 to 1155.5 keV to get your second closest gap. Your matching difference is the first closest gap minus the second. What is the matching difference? 0.4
